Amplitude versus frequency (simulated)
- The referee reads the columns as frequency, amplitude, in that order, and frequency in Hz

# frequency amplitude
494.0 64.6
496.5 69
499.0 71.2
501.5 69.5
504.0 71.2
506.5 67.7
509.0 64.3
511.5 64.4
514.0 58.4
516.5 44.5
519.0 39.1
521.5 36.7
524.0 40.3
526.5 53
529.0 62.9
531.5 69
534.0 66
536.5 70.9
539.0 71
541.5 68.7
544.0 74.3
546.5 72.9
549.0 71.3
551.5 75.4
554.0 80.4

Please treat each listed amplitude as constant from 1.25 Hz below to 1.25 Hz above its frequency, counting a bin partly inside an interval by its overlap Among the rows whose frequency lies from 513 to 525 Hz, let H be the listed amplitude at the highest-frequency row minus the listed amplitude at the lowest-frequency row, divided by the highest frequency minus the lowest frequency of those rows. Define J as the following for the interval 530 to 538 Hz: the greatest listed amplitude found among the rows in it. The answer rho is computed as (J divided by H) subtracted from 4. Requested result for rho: 43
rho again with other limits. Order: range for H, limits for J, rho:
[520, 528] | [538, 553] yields -19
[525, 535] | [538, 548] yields -39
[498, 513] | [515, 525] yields 86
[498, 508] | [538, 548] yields 163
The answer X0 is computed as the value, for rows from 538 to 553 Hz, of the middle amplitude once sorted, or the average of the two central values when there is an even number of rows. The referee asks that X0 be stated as 72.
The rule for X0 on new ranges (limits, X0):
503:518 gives 64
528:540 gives 69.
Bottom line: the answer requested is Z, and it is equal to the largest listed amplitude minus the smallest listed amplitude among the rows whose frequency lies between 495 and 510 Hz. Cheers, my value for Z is 7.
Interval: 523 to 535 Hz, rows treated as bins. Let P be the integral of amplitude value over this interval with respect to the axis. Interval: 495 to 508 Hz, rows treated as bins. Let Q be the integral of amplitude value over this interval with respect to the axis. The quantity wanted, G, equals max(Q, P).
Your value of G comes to 904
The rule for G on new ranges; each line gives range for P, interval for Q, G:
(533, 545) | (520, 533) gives 842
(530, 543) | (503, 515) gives 898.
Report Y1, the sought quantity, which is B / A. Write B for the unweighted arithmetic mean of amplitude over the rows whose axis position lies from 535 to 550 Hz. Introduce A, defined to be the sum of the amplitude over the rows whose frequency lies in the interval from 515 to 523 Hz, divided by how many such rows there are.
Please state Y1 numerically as 1.78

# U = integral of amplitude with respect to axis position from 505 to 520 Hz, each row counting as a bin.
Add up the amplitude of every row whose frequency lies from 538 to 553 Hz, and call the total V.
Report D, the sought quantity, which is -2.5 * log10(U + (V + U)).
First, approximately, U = 854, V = 434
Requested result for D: -8.3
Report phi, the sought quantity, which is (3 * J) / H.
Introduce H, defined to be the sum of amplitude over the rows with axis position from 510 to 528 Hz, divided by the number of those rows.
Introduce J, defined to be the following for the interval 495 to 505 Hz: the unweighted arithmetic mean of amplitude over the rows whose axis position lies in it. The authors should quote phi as 4.4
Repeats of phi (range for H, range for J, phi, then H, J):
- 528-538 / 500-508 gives 3.1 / 67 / 69.5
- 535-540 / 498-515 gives 2.8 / 71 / 66.7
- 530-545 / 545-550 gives 3.1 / 70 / 72.1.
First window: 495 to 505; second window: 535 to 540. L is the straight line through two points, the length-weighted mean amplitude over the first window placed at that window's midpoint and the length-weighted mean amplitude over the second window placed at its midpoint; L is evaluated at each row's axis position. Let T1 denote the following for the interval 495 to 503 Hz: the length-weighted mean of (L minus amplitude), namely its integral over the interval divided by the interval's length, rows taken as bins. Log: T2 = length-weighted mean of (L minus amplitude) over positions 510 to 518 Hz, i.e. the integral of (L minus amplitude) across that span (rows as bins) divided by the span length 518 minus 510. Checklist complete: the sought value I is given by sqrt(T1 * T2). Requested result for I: 2.0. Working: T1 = 0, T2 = 14.8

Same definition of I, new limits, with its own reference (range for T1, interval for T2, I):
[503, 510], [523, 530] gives 6.7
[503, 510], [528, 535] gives 3.3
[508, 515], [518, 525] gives 15.8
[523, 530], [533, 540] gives 4.9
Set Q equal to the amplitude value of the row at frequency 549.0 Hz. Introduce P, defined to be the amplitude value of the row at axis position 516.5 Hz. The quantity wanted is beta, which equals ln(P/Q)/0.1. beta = -5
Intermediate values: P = 44.5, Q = 71.3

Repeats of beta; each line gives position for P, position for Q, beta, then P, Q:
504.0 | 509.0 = 1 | 71.2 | 64.3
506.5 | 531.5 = 0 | 67.7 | 69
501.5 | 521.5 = 6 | 69.5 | 36.7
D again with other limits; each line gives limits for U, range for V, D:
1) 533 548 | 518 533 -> -8.5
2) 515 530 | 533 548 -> -8.1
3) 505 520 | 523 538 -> -8.3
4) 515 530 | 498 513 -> -8.1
